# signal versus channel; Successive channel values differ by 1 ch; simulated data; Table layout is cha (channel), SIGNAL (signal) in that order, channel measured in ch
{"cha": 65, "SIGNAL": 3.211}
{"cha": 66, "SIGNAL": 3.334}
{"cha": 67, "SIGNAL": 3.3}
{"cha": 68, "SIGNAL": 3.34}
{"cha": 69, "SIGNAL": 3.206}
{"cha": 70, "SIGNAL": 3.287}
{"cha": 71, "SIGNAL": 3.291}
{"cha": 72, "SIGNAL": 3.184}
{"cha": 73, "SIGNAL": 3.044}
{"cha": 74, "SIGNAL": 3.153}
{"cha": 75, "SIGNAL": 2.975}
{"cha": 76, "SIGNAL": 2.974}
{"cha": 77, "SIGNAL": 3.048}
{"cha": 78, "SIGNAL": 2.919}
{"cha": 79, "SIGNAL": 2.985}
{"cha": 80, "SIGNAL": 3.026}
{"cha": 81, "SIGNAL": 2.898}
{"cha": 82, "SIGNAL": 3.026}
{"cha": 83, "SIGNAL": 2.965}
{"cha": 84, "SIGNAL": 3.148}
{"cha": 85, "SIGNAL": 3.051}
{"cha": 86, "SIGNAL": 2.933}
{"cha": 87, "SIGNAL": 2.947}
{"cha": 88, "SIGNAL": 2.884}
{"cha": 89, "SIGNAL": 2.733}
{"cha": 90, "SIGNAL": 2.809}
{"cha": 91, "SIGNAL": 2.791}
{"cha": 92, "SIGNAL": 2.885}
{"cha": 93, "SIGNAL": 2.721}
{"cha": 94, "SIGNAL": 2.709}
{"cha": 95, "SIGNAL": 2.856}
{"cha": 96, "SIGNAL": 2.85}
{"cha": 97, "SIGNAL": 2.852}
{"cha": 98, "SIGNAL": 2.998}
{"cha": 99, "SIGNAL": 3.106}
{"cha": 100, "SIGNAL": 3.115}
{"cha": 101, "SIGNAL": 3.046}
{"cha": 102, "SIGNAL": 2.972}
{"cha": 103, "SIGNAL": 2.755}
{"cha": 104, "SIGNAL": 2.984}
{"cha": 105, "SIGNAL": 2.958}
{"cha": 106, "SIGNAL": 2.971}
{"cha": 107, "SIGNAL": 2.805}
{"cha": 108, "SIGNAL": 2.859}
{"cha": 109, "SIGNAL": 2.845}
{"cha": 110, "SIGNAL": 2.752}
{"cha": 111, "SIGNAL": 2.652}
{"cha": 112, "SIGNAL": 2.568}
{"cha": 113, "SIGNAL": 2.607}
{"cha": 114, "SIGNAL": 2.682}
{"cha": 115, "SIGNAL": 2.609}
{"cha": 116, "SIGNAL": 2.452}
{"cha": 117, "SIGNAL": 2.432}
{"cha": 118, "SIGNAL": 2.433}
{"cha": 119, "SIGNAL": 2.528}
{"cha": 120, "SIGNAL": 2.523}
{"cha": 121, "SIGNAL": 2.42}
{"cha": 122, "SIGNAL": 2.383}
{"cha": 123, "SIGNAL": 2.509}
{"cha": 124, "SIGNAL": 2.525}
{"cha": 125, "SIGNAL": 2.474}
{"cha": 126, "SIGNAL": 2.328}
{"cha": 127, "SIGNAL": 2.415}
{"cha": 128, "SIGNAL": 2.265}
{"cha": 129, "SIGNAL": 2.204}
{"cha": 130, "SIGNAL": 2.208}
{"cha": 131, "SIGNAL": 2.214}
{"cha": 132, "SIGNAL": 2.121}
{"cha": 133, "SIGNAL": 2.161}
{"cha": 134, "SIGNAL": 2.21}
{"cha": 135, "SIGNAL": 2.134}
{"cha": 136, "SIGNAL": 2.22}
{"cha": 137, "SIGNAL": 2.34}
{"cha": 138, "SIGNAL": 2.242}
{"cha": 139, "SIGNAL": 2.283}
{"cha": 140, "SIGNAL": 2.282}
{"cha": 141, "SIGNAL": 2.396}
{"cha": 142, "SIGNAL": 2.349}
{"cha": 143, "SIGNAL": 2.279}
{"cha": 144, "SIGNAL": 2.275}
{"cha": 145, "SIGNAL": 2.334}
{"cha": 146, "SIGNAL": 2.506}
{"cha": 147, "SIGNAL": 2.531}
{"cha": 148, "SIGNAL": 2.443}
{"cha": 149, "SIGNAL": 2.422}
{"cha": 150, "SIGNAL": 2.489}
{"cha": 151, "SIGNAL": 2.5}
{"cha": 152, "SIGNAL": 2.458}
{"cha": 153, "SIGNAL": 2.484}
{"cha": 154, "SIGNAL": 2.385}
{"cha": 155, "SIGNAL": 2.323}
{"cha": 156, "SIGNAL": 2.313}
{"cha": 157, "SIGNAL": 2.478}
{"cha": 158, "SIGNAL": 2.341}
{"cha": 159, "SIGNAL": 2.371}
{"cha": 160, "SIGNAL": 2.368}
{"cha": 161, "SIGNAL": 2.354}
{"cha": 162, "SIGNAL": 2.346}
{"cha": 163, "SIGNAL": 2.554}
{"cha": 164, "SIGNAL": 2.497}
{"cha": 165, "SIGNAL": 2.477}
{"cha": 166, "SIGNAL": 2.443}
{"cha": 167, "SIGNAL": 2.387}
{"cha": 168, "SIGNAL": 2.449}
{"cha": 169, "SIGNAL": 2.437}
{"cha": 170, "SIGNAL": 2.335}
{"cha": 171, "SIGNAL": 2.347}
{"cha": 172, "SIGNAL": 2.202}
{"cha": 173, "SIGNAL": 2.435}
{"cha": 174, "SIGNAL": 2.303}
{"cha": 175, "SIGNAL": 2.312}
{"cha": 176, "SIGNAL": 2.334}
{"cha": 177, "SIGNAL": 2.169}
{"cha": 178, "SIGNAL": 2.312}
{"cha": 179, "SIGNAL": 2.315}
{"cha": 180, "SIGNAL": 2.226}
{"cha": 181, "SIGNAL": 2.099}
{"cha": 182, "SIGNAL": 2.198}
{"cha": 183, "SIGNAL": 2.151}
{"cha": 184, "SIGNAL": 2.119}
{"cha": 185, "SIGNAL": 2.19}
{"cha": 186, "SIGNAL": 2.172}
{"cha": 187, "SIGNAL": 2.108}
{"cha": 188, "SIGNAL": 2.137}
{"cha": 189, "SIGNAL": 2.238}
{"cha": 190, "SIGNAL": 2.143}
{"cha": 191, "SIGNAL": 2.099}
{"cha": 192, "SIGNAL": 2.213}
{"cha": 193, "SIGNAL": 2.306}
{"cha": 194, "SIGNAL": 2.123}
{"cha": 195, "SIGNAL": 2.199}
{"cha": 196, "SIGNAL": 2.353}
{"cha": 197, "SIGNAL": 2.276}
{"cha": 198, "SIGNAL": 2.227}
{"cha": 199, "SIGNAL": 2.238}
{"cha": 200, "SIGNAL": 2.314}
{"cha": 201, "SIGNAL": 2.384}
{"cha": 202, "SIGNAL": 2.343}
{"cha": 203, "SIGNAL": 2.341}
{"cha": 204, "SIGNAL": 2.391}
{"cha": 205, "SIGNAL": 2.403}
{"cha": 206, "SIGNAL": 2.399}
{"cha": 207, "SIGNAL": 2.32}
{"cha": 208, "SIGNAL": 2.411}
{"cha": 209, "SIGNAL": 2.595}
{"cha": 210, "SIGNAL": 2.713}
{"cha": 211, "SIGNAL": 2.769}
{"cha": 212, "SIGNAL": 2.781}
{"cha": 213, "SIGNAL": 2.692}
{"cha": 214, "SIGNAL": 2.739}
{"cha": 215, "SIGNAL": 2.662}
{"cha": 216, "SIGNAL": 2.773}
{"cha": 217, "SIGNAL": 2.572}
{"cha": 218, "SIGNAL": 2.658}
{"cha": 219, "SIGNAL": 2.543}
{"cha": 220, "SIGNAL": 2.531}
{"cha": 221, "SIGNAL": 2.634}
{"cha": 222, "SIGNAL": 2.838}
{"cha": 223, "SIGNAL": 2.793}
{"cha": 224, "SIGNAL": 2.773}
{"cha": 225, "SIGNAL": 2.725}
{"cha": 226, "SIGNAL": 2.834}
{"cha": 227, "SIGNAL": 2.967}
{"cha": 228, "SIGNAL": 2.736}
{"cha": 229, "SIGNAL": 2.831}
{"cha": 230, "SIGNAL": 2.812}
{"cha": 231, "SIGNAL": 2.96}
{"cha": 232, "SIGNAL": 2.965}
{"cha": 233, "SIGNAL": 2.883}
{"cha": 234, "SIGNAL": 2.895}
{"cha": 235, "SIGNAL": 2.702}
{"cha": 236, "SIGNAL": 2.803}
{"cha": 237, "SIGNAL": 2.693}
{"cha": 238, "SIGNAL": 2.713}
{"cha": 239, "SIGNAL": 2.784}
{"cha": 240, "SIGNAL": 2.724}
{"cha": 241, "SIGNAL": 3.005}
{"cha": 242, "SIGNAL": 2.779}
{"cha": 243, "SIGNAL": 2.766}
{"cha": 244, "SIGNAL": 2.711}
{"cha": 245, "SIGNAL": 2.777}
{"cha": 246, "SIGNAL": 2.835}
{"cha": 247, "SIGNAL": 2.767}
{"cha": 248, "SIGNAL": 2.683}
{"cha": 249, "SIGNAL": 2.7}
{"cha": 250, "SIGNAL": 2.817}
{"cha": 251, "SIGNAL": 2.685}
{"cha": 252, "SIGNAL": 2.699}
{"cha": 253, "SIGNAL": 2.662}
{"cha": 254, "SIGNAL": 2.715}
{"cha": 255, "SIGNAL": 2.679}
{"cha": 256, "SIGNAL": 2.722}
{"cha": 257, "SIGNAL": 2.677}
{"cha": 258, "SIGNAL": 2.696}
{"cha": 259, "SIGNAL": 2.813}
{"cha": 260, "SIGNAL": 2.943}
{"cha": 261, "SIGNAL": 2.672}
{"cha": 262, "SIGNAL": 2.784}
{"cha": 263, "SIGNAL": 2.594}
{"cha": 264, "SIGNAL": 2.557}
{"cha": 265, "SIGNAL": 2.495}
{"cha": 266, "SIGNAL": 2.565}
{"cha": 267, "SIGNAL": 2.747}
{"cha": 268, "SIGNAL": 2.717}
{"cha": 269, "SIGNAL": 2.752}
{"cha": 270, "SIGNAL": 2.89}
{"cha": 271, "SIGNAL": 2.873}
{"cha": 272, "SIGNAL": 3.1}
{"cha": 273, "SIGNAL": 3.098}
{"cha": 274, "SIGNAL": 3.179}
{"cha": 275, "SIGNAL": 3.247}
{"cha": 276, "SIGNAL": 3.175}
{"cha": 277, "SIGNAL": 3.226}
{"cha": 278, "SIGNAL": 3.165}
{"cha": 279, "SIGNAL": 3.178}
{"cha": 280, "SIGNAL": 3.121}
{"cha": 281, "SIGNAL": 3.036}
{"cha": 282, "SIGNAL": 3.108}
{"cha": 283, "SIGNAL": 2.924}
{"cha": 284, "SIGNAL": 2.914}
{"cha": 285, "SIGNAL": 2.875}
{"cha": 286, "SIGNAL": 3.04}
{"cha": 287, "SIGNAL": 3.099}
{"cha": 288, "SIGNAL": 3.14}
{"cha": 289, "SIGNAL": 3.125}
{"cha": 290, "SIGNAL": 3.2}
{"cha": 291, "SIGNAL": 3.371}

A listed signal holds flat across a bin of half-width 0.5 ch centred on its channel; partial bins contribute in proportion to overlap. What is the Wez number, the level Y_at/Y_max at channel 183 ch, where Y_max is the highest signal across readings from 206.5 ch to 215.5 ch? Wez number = 0.77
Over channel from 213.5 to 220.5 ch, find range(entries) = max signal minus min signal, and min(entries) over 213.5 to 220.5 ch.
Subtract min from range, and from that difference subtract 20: -22.3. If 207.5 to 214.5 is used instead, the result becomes -22.0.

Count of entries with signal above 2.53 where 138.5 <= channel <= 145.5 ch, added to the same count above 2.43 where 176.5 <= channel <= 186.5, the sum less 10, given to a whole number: -10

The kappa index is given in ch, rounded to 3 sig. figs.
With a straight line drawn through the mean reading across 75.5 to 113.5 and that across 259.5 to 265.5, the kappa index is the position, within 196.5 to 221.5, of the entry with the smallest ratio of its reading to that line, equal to 198 ch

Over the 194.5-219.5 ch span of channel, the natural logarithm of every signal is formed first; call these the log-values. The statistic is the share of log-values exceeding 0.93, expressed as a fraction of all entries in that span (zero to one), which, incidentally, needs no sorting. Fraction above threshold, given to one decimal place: 0.4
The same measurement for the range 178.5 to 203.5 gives 0.0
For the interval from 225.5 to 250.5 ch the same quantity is 1.0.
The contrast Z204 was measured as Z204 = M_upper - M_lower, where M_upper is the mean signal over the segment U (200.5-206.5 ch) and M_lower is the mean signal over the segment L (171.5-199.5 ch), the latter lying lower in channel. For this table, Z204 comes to 0.2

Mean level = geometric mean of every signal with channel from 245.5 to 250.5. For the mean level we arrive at 2.8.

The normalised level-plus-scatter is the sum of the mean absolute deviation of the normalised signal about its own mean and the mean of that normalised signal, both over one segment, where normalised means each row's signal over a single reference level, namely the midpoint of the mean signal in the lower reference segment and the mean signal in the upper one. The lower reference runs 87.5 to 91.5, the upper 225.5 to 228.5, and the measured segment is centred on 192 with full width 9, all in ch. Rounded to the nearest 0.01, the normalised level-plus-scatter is 0.80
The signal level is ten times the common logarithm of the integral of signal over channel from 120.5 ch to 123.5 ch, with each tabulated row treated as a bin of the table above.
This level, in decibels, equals 8.6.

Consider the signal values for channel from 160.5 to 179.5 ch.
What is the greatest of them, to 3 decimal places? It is 2.554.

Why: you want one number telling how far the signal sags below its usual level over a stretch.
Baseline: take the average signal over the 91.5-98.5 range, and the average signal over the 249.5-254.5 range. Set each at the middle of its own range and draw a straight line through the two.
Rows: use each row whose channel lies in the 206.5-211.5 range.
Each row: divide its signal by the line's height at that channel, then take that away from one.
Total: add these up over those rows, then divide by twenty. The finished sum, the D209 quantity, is 0.017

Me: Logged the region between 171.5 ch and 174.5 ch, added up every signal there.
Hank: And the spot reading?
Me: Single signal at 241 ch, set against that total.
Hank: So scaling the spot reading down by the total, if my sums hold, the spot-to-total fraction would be 0.43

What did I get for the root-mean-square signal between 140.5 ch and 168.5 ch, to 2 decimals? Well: 2.41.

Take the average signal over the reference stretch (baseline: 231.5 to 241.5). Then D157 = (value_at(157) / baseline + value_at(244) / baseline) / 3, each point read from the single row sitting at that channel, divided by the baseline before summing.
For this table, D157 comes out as 0.614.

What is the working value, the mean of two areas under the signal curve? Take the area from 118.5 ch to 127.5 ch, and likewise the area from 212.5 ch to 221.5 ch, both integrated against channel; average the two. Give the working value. 23.0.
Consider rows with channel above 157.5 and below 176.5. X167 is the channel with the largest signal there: 163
